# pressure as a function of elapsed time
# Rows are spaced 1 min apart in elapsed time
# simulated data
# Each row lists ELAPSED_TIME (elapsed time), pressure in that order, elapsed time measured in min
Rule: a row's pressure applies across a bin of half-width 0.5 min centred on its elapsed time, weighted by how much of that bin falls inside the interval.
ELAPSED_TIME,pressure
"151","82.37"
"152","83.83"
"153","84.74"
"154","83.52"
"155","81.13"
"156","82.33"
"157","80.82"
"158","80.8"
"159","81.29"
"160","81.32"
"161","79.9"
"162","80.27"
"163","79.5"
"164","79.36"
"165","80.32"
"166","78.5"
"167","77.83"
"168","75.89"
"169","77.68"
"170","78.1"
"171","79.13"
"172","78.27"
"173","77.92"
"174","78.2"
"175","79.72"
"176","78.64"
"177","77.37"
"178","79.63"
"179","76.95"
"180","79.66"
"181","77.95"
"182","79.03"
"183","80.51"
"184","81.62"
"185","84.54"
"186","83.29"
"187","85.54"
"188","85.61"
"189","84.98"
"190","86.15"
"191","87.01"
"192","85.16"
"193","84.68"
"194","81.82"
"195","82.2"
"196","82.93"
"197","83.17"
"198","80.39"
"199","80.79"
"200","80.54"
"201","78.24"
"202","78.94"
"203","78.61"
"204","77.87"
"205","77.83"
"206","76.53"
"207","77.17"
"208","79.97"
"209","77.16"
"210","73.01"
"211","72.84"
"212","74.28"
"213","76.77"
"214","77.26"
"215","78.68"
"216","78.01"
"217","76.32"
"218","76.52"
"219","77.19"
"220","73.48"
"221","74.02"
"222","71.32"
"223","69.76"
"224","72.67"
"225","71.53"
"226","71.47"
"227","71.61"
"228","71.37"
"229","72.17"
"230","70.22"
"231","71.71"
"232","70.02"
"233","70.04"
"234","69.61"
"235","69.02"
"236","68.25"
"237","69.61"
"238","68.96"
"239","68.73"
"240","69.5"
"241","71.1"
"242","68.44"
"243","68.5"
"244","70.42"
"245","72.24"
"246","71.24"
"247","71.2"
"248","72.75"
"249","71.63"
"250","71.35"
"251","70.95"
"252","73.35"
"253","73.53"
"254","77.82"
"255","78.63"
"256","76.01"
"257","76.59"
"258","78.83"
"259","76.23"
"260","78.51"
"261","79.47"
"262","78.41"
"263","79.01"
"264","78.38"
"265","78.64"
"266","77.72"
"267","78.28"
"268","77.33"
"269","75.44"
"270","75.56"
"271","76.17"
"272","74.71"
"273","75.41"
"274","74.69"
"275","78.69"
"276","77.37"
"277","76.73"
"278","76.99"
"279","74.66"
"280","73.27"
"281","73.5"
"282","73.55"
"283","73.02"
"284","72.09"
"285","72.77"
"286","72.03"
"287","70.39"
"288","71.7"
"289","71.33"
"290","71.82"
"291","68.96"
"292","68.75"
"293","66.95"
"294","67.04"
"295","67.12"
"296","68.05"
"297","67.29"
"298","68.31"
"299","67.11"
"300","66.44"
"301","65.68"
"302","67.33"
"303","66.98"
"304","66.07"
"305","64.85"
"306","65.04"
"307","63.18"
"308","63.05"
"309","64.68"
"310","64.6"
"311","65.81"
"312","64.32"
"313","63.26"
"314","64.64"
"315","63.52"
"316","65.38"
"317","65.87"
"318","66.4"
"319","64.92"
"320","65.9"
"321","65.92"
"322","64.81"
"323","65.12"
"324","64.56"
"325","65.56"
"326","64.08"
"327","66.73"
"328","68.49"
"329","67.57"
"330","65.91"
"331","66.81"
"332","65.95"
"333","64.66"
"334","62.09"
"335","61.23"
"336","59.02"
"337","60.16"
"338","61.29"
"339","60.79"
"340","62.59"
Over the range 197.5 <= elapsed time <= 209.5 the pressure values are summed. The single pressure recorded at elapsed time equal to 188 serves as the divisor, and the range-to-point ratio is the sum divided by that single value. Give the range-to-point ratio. 11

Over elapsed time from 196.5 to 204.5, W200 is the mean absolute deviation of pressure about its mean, 1.4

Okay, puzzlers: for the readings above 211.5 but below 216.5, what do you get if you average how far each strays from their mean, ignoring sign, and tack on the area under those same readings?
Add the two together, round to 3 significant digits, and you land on 386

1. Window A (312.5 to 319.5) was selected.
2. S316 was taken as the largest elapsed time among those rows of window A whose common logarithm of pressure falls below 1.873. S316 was 319 min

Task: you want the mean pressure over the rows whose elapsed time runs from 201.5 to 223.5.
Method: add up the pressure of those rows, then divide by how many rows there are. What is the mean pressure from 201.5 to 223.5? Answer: 76.1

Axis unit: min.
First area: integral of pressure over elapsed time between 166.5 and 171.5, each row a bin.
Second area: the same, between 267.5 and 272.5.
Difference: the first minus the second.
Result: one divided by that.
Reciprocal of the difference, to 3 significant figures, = 0.106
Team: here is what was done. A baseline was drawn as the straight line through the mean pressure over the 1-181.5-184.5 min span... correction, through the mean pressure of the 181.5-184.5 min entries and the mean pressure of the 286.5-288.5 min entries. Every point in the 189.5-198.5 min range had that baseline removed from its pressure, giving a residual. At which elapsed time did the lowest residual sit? 198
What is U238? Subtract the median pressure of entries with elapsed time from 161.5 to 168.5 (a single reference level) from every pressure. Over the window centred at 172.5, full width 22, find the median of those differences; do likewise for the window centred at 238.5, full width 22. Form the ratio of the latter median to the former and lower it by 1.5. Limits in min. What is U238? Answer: 10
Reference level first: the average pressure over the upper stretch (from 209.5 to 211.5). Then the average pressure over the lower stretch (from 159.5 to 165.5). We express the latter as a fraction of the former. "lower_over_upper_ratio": 1.10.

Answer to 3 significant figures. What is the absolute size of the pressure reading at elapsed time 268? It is 77.3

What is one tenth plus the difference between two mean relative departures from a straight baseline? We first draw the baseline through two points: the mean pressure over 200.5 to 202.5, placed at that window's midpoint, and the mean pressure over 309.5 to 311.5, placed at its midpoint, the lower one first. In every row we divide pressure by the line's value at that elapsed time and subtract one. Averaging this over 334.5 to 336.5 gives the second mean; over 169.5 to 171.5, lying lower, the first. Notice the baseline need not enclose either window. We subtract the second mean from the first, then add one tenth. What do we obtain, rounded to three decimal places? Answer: 0.086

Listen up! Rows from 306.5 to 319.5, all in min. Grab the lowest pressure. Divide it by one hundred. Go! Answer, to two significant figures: 0.63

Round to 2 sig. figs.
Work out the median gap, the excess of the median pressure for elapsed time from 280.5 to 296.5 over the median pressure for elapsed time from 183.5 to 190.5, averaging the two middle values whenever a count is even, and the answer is -13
